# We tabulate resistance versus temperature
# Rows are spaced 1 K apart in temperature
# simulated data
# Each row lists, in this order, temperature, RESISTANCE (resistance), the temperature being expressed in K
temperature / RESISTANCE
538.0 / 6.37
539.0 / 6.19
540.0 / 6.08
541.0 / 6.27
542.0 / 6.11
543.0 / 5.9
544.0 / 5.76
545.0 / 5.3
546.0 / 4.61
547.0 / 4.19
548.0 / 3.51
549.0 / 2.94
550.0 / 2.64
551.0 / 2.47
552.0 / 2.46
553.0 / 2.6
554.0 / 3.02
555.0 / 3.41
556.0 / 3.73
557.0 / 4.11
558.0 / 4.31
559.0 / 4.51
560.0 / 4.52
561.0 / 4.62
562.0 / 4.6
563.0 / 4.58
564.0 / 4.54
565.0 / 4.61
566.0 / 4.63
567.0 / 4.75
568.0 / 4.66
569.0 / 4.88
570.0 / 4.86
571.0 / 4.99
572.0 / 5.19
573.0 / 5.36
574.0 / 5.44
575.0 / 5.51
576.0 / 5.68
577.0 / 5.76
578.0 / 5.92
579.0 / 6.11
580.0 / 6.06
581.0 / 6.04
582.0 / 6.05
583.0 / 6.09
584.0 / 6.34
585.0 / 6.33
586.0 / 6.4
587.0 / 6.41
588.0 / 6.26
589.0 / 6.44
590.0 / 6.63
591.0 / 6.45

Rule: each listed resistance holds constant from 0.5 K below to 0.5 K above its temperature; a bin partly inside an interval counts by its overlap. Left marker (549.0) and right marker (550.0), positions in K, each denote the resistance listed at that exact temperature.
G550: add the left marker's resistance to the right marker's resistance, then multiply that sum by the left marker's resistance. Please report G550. 16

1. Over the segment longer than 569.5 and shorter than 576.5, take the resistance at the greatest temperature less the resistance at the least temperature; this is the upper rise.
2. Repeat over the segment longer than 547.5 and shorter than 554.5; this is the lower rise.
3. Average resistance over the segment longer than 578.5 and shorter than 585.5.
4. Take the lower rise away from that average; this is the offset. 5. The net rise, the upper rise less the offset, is -5.8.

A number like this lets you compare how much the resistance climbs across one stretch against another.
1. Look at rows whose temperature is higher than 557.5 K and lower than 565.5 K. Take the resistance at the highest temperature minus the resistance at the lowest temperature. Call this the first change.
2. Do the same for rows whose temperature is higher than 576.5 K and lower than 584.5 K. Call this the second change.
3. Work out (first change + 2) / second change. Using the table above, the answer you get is 4.0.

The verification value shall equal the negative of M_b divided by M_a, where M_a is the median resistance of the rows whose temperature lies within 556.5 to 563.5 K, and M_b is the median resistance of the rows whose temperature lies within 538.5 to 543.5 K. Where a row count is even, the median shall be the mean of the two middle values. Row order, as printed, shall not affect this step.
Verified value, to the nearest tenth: -1.4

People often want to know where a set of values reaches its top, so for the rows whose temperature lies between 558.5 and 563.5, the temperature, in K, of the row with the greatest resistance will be 561.0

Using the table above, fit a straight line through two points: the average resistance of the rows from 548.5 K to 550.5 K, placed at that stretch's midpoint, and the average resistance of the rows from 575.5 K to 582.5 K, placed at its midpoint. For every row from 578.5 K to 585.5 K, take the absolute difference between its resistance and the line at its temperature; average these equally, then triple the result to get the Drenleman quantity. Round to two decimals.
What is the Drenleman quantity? 0.51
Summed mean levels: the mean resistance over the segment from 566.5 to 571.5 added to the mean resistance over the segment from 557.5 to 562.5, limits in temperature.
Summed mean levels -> 9.3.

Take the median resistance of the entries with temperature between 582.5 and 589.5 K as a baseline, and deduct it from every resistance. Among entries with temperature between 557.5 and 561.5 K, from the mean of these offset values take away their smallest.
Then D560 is 0.18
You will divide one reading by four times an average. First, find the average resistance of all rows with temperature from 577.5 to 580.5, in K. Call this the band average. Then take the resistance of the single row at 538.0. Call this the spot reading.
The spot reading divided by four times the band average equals 0.26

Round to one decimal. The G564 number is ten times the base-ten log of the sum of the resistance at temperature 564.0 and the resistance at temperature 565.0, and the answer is 9.6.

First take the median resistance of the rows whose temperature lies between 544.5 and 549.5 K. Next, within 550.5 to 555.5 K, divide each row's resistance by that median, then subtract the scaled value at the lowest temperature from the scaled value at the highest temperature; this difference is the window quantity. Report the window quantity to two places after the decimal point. 0.22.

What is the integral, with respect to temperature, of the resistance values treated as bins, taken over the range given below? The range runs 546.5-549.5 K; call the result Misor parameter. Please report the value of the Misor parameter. 11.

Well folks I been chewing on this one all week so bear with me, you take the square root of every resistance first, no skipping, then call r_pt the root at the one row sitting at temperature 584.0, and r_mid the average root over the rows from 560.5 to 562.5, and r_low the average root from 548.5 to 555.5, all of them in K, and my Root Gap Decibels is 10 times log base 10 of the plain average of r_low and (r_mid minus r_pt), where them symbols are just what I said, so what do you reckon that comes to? -1.9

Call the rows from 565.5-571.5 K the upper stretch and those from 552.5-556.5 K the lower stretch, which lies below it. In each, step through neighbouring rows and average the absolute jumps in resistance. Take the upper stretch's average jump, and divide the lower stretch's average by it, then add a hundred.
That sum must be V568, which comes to 103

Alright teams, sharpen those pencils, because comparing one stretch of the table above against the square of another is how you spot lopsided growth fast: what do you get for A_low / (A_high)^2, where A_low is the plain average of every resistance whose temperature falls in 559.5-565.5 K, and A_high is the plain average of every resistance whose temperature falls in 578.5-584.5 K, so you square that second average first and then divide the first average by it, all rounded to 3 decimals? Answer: 0.122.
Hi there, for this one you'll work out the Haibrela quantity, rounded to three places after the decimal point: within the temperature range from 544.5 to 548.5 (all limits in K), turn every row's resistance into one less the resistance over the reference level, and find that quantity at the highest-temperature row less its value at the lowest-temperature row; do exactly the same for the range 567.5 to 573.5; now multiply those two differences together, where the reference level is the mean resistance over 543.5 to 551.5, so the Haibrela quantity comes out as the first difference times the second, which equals -0.081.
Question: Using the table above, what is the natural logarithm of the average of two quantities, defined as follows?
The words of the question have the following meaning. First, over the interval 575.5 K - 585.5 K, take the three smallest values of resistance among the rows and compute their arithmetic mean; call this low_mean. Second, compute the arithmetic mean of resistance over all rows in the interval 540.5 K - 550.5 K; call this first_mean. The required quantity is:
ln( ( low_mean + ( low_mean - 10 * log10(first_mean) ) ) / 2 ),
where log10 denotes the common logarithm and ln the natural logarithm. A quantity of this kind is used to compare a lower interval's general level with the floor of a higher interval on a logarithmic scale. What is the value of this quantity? 0.88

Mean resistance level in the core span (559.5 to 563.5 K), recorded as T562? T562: 4.6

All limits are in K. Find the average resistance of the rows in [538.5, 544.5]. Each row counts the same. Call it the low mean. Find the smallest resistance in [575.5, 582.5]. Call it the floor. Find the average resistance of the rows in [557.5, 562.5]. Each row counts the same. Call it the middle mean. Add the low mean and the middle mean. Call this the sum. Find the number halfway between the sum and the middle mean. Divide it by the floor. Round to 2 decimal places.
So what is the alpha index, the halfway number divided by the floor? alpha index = 1.33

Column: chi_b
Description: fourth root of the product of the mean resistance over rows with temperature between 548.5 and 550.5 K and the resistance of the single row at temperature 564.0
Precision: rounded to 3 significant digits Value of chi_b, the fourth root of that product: 1.89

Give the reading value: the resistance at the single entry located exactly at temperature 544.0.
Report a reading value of 5.76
